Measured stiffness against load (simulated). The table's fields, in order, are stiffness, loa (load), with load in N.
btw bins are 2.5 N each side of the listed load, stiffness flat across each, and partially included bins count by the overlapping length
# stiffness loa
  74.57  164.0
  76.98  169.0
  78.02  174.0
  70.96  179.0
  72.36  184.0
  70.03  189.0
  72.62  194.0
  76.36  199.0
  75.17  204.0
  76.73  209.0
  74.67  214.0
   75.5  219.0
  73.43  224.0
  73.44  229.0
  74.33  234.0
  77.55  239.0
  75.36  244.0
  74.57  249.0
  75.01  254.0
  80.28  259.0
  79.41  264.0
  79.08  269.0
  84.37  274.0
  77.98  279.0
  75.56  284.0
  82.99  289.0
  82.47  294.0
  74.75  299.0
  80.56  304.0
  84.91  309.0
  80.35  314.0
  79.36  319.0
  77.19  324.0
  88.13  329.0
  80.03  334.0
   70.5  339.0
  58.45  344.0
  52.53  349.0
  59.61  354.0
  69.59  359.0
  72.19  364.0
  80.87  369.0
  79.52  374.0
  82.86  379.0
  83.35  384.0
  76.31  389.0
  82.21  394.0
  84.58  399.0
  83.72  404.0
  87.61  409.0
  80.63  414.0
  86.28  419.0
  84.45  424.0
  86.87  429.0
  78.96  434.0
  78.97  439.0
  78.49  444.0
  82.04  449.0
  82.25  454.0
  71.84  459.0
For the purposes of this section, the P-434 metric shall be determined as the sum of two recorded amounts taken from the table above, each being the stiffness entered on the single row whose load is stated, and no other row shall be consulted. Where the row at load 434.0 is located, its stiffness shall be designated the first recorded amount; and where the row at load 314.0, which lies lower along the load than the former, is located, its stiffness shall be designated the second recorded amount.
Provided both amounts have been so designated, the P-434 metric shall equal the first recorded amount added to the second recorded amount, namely 159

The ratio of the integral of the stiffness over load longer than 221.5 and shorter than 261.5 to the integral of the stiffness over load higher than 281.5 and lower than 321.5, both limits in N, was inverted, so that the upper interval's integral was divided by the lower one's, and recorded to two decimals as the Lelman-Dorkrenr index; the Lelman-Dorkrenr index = 1.06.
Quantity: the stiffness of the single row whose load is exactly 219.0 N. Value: 75.5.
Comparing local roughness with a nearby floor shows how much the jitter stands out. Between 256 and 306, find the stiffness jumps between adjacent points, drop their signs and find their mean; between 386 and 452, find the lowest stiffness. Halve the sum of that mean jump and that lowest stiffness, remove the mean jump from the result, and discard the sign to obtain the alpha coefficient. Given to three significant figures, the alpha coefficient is 36.1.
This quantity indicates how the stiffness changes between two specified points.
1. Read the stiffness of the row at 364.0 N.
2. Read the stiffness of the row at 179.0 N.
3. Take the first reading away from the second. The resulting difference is -1.2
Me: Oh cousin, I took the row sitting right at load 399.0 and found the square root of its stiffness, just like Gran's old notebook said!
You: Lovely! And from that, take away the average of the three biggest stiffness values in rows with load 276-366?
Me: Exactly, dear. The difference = -76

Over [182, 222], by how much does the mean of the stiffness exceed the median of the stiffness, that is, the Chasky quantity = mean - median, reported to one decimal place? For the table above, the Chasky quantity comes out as -0.7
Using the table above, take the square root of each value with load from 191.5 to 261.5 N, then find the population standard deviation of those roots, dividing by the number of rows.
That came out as 0.11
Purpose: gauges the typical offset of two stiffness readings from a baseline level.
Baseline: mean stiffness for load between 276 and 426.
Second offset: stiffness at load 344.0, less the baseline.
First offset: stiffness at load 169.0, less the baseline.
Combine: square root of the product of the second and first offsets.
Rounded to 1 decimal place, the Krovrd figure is 4.4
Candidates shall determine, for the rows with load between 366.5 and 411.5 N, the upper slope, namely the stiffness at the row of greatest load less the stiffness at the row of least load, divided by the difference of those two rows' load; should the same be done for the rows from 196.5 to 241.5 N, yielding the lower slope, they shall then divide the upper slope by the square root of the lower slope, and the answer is 1.0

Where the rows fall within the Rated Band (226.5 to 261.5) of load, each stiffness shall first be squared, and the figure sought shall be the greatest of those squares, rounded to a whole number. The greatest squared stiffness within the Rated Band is 6445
